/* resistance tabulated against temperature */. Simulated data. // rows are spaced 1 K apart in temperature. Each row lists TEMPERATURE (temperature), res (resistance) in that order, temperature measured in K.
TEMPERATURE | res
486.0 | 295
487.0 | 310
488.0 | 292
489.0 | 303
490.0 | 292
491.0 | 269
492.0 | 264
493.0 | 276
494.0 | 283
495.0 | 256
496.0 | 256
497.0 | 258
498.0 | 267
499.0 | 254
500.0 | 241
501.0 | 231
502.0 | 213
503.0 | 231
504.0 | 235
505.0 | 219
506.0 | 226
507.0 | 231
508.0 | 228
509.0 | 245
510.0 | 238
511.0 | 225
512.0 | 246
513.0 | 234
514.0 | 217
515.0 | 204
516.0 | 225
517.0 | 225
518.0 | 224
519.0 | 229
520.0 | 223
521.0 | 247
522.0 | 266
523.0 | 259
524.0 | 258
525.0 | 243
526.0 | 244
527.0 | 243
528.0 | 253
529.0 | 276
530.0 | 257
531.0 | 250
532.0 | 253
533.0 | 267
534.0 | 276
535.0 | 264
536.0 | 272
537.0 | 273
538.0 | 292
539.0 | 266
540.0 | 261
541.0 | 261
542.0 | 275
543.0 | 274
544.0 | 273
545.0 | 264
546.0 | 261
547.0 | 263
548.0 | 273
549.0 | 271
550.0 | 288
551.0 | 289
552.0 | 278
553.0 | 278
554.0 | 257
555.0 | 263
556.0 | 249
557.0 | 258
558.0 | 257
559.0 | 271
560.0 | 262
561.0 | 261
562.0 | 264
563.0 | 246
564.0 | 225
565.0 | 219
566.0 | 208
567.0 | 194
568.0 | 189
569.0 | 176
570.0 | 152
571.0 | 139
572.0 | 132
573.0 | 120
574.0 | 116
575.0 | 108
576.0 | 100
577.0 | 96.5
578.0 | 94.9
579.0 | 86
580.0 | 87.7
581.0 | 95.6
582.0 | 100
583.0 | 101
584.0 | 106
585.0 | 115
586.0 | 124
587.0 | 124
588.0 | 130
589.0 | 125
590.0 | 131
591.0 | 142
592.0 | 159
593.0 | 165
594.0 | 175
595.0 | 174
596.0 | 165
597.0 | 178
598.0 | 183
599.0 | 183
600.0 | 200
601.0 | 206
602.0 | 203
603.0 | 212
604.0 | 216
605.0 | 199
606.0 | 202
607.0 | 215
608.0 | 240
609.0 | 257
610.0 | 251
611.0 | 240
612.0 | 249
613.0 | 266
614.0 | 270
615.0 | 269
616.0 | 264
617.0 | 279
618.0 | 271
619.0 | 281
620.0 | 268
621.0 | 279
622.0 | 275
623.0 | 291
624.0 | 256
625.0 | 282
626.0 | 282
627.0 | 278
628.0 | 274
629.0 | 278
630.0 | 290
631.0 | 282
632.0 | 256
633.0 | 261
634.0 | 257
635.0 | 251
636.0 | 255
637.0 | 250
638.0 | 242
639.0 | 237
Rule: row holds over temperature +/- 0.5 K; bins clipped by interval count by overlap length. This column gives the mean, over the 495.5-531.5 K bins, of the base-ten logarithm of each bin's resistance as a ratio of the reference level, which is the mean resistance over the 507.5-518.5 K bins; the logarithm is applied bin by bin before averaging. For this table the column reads 0.02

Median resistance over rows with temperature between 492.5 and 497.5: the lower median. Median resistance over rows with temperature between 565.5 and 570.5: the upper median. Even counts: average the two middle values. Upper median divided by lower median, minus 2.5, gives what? -1.77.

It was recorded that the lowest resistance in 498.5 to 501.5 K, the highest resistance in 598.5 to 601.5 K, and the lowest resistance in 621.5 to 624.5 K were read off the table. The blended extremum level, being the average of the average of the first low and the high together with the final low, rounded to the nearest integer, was 237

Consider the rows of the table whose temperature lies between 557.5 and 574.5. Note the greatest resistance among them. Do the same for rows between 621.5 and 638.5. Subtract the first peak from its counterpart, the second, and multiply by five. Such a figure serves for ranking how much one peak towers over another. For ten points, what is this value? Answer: 100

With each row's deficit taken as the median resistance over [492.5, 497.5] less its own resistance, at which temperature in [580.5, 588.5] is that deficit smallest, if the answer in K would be 588.0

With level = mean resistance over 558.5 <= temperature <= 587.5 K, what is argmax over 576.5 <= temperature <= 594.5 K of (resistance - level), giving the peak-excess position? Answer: 594.0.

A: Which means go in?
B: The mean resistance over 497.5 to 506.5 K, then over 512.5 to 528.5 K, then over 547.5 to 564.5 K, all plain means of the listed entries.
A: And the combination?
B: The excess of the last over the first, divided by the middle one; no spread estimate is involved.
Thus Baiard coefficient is 0.12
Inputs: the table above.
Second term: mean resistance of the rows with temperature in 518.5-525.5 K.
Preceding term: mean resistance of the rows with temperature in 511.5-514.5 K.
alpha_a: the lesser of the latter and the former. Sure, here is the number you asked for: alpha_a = 232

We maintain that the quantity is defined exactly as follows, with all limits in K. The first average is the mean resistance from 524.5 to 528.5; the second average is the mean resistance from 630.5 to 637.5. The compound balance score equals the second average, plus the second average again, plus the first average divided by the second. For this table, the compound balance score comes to 519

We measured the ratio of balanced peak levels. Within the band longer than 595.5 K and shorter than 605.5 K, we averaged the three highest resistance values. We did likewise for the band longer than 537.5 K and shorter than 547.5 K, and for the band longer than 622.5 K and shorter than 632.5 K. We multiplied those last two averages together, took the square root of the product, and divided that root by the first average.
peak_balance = 1.3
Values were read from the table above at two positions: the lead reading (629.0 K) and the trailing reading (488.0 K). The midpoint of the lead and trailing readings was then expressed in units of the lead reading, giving 1.0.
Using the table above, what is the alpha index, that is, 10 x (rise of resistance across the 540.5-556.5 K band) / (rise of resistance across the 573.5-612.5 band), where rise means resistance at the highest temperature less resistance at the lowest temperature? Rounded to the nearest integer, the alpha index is -1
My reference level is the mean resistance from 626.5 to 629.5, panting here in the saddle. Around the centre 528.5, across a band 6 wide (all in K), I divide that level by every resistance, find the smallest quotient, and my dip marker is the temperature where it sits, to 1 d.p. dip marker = 529.0 K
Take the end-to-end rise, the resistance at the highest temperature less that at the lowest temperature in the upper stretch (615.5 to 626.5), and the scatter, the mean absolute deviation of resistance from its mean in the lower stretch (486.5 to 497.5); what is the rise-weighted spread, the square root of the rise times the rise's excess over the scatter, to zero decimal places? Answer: 6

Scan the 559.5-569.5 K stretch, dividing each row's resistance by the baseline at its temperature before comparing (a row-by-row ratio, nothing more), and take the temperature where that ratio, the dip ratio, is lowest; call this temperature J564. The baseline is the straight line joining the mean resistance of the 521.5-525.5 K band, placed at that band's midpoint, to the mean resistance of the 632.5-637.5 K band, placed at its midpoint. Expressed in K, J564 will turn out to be 569.0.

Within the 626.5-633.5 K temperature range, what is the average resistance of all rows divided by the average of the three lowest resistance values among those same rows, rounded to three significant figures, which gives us 1.04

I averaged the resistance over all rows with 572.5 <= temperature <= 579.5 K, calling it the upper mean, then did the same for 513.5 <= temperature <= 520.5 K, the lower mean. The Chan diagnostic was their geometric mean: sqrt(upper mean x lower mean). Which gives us 151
